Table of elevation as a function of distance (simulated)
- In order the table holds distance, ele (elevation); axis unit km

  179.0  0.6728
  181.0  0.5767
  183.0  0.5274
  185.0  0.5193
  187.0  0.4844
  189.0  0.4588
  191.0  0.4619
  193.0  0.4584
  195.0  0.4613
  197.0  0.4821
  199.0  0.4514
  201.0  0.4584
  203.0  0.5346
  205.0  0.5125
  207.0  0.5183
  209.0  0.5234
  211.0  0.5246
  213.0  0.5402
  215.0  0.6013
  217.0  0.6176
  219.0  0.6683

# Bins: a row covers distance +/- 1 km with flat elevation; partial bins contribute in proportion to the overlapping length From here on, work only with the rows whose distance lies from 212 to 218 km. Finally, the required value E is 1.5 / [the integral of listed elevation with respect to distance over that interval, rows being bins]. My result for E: 0.43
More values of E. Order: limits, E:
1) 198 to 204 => 0.52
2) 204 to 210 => 0.48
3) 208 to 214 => 0.47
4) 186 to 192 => 0.53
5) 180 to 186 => 0.46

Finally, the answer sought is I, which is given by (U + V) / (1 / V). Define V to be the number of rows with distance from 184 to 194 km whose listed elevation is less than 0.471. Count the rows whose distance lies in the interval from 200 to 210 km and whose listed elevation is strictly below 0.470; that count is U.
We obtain 12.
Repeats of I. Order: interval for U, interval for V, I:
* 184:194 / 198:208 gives 10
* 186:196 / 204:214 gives 0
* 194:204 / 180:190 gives 4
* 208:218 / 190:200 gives 16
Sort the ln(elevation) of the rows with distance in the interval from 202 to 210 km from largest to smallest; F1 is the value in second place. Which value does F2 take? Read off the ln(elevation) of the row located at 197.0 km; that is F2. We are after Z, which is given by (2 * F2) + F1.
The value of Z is -2.1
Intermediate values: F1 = -0.647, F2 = -0.73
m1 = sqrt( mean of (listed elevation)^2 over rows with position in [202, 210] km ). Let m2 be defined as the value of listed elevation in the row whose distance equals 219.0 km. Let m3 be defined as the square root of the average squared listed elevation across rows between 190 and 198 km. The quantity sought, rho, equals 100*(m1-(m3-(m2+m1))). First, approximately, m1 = 0.52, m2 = 0.6683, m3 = 0.47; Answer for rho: 125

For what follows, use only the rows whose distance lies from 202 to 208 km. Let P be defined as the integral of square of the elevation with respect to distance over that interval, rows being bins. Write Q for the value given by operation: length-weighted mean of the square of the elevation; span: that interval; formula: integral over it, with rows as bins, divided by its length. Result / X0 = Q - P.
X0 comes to -1.36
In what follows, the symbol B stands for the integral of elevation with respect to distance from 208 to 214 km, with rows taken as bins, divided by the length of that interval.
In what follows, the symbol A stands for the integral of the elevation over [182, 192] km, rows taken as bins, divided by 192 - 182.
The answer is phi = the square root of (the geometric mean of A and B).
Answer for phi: 0.714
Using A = 0.490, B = 0.53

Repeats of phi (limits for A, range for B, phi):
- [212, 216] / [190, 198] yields 0.718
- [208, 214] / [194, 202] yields 0.704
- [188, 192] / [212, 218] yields 0.721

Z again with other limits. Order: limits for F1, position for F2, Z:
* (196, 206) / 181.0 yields -1.8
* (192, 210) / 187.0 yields -2.1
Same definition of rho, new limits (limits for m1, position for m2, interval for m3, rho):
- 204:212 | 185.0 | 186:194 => 109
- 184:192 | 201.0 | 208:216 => 87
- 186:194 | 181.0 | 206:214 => 98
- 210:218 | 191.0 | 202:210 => 108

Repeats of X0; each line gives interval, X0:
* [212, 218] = -1.72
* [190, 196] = -1.06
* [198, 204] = -1.17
